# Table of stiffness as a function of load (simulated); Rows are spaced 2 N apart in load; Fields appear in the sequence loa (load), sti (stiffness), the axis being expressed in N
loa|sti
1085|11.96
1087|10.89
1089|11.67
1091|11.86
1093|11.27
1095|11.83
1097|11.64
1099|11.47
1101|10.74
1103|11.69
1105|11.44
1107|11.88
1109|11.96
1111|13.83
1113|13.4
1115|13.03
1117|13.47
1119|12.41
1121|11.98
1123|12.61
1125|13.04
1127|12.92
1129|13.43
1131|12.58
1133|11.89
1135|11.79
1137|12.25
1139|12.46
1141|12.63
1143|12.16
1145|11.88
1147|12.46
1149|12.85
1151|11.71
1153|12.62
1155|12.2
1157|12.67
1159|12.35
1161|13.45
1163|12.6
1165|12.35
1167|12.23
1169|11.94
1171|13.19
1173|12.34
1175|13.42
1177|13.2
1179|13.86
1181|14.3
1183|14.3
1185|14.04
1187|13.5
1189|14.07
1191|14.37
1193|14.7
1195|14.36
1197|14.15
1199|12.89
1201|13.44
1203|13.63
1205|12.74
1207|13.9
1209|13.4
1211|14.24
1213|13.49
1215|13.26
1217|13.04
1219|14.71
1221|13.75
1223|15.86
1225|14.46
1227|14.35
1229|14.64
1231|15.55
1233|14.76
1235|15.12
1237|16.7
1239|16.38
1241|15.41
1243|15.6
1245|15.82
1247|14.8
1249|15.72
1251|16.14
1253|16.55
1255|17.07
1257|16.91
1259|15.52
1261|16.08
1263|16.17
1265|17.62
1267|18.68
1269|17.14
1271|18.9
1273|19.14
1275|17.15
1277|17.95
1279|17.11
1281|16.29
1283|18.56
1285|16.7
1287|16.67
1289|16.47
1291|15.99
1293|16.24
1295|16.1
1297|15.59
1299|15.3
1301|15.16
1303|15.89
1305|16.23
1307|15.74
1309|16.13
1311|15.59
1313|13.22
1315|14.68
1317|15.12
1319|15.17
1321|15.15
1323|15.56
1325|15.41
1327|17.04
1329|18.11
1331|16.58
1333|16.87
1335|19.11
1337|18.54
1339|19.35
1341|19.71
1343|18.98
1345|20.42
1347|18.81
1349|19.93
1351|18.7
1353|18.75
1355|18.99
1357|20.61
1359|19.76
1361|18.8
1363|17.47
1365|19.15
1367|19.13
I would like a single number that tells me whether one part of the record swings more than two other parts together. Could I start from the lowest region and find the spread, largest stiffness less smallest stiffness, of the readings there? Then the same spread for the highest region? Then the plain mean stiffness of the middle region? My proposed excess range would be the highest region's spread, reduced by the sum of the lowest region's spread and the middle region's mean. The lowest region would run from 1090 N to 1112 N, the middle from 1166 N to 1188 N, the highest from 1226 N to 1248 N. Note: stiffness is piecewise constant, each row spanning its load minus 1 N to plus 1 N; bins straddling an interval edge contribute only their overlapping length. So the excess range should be -14.0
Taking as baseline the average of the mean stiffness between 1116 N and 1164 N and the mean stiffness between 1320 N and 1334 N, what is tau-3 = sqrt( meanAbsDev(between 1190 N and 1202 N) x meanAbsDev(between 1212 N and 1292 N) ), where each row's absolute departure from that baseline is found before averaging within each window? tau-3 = 1.00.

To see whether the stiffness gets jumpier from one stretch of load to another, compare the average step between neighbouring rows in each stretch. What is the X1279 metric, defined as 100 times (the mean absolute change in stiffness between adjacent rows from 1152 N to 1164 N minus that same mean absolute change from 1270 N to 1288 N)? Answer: -47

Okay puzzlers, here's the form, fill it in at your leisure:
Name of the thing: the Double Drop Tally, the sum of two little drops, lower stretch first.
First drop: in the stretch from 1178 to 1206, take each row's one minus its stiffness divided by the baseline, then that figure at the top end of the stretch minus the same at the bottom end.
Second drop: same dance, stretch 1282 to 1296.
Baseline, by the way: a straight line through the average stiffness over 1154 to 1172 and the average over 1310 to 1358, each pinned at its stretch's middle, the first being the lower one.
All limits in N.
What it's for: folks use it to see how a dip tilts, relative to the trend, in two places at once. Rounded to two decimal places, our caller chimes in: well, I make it 0.31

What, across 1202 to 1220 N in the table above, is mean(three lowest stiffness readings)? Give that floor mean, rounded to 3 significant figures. 13.0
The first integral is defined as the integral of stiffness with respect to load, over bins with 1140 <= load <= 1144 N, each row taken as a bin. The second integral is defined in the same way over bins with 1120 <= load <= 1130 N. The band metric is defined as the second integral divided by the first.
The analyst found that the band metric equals 2.6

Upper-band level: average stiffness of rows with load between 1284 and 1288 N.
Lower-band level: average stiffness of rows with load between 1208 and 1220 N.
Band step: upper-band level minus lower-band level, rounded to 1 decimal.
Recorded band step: 3.0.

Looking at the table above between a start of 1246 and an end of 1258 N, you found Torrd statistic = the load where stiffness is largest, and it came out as 1255 N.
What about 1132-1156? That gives 1149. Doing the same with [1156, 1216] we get 1193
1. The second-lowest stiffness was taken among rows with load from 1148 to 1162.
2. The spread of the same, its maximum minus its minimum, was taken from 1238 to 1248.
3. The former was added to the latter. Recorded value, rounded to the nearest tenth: 13.8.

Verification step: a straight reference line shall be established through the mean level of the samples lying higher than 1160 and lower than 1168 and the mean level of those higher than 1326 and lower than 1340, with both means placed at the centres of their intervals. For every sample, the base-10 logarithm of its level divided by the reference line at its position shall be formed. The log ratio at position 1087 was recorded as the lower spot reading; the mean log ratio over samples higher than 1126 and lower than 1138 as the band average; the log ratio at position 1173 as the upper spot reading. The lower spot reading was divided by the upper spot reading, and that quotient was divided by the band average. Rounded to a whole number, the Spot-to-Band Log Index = -44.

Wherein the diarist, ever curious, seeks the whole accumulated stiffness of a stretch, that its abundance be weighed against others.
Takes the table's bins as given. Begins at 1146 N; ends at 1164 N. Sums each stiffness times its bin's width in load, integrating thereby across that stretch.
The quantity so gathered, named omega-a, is 226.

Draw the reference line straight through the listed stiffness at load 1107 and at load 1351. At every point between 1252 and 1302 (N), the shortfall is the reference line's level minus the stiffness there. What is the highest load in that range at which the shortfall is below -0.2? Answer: 1283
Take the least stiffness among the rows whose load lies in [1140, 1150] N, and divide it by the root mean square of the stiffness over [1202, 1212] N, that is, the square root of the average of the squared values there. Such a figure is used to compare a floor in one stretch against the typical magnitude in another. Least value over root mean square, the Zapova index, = 0.87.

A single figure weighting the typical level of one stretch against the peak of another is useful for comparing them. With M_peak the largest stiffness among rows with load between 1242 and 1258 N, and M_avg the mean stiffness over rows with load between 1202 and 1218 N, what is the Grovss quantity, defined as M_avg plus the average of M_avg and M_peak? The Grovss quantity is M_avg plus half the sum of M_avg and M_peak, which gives 28.7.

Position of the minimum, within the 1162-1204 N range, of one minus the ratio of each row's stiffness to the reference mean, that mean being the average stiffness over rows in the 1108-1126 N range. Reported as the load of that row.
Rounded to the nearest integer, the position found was 1193 N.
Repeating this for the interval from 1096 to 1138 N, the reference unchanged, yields 1111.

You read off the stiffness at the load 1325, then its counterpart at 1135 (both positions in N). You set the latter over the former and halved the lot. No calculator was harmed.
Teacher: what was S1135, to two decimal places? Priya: 0.38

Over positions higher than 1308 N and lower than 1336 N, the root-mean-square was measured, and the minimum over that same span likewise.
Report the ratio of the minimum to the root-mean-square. 0.824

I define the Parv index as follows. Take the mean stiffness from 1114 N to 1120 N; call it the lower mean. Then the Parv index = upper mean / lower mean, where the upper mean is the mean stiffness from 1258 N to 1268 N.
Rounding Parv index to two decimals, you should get 1.30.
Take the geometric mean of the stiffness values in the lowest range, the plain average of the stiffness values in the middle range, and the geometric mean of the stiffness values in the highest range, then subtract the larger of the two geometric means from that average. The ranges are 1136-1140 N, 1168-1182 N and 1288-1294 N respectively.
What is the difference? -3.1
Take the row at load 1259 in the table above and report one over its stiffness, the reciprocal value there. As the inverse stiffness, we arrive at 0.064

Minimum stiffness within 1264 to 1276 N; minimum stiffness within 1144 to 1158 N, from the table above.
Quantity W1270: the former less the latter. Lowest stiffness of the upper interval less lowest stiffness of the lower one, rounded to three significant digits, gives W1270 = 5.43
